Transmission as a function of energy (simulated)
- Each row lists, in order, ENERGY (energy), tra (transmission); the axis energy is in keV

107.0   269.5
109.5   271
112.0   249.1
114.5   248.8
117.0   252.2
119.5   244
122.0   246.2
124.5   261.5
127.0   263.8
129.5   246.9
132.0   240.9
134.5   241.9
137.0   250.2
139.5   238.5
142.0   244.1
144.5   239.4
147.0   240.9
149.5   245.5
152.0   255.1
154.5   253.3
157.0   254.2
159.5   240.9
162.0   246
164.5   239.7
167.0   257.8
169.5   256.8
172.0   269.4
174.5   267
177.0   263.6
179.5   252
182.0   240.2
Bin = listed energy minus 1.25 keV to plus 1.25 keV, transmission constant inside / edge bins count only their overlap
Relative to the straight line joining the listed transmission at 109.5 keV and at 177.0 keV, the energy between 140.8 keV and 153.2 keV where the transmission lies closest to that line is 152.0 keV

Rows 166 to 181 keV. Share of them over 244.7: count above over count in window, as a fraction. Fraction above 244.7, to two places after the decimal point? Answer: 1.00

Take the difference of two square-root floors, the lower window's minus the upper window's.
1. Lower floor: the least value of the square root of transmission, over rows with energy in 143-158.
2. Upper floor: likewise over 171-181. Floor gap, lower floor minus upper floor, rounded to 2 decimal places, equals -0.40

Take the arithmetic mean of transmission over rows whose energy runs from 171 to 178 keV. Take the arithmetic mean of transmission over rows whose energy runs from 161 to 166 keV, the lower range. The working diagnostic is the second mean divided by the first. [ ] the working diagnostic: 0.91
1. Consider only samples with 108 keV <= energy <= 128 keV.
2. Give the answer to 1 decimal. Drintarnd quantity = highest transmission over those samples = 271.0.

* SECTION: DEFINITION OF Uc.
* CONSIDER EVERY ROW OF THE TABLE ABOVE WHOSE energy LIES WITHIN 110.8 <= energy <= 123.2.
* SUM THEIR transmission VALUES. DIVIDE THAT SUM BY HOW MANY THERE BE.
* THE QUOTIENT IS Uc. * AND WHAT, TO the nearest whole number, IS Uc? 248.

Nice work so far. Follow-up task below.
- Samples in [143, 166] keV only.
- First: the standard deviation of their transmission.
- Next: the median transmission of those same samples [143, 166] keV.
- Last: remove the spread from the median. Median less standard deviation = 239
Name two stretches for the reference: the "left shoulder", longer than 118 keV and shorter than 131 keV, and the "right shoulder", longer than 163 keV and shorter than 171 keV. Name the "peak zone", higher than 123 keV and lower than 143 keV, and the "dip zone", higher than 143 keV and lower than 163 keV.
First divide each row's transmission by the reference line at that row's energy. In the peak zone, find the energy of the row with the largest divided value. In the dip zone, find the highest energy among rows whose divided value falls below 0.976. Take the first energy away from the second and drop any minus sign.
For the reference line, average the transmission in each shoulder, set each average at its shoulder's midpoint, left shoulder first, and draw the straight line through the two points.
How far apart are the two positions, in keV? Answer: 32.5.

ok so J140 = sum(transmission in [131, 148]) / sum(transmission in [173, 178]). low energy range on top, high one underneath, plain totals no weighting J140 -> 3.2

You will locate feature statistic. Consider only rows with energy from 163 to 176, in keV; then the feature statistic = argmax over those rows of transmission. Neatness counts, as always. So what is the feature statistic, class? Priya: 172.0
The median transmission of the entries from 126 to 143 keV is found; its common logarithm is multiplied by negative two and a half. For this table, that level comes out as -5.97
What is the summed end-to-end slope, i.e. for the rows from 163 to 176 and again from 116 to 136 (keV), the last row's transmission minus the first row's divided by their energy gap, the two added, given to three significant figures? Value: 2.14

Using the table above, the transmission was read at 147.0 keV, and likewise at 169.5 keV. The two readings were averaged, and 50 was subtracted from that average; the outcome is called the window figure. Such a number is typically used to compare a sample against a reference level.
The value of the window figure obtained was 199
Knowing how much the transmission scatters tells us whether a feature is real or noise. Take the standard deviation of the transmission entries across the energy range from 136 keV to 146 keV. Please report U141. 5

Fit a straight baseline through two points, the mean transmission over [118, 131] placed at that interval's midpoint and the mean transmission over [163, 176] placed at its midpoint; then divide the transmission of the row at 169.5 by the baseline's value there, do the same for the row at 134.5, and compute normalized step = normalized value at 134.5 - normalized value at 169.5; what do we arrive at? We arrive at -0.041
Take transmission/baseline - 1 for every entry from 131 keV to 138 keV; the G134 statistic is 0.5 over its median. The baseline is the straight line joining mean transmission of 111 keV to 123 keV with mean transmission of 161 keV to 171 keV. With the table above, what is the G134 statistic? -18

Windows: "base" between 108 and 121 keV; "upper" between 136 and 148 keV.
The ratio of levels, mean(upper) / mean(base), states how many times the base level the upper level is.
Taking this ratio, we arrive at 0.96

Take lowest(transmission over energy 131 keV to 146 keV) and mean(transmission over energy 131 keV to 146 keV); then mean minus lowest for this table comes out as 4.0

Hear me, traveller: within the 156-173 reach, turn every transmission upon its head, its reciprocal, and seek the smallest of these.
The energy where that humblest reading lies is 172.0 keV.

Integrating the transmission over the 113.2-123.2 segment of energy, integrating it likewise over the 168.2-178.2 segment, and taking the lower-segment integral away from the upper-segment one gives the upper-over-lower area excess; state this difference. 164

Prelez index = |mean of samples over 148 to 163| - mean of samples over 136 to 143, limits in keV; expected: 5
